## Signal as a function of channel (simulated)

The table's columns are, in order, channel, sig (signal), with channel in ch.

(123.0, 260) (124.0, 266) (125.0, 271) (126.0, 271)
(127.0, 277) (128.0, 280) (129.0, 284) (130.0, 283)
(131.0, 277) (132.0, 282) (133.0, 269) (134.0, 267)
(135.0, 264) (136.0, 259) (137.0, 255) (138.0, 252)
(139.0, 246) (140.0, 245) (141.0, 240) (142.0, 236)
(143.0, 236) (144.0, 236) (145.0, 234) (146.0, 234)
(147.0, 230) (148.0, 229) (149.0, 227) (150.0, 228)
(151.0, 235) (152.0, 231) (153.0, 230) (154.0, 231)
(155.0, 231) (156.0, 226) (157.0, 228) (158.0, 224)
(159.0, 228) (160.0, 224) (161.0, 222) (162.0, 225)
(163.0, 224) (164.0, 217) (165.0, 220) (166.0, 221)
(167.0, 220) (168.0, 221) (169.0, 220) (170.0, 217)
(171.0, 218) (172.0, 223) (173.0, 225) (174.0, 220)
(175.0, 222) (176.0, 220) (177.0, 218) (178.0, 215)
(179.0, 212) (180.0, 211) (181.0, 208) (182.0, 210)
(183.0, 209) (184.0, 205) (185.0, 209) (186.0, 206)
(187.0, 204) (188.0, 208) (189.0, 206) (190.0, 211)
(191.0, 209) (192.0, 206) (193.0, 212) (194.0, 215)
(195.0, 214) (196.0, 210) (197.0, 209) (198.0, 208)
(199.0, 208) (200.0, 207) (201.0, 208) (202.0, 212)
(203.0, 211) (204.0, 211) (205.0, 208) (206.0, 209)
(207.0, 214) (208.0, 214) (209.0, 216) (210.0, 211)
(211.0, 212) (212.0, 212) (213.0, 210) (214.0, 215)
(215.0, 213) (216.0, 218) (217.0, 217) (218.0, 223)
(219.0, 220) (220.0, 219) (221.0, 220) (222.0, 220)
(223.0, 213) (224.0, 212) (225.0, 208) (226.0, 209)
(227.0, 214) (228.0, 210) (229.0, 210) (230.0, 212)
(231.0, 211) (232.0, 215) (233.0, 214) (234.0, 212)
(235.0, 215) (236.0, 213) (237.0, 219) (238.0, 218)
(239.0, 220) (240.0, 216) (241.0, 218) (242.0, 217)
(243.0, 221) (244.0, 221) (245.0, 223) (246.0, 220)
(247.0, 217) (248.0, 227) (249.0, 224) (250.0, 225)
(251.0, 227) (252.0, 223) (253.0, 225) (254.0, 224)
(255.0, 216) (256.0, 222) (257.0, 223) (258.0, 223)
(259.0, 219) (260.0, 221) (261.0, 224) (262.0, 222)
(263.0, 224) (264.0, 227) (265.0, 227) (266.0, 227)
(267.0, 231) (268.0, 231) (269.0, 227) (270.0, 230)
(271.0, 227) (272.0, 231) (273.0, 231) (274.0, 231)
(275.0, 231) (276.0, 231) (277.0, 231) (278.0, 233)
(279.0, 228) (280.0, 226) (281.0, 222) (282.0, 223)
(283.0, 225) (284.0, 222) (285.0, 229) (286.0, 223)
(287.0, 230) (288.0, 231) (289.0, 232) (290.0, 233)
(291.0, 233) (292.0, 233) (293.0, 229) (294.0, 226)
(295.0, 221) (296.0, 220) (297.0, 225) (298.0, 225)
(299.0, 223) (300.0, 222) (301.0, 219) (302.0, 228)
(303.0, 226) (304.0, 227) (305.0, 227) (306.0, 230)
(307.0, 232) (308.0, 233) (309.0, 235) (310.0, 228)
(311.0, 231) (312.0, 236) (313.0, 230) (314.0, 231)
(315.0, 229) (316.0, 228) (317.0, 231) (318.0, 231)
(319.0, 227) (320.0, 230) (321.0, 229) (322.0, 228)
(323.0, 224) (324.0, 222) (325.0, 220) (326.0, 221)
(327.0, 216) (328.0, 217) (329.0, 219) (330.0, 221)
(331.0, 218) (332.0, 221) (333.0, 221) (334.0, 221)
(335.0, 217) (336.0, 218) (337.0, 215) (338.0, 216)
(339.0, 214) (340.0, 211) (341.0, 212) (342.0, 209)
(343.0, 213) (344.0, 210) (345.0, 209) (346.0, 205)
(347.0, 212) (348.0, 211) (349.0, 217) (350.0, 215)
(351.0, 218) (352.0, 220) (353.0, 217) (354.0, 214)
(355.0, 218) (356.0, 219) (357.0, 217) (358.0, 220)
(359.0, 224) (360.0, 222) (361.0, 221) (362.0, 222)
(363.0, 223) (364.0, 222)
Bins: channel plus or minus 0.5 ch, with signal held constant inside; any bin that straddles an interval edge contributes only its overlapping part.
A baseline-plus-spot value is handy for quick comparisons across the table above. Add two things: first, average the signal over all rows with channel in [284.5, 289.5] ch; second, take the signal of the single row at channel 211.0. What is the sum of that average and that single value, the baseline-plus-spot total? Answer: 441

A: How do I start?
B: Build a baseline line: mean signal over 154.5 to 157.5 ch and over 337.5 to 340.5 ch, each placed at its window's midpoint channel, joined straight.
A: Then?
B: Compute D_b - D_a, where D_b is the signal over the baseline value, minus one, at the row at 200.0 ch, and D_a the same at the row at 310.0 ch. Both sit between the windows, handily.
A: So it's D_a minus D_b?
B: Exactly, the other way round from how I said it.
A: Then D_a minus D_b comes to 0.13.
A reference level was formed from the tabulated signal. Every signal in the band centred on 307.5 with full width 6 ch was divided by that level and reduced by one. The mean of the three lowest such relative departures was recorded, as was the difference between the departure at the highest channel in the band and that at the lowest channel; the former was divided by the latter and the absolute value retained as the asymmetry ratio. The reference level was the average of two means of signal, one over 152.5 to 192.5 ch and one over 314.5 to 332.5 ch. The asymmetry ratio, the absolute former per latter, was 7.5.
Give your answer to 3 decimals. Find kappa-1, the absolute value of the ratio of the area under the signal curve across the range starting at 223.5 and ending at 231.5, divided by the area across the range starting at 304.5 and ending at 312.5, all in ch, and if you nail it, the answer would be 0.910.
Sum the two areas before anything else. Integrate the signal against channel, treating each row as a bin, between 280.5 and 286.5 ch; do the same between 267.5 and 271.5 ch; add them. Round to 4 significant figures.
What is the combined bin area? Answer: 2259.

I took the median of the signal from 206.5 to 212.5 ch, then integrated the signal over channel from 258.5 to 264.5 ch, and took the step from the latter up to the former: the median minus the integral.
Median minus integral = -1124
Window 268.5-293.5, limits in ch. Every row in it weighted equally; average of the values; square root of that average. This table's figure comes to 15.13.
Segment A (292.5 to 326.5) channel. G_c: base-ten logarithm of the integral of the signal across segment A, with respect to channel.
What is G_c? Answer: 3.89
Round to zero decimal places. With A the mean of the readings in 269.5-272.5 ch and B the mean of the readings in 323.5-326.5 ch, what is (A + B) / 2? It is 225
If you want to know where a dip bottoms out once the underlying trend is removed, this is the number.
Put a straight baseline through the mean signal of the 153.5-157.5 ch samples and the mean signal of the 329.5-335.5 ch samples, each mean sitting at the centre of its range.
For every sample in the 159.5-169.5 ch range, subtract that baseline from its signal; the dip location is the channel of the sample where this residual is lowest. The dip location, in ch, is 164.0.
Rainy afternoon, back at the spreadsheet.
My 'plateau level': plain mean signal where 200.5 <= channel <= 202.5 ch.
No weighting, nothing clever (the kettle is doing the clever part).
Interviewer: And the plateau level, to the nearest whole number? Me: 210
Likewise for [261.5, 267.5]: 226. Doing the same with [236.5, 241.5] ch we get 218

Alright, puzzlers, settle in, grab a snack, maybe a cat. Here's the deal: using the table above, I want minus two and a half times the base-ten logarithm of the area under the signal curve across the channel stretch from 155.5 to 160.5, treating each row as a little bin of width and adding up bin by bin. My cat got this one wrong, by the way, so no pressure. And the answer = -7.63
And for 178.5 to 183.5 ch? -7.55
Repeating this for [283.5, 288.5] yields -7.64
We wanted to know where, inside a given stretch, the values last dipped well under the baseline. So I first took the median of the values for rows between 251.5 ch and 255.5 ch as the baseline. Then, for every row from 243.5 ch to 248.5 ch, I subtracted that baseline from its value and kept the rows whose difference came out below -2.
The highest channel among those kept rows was 247.0 ch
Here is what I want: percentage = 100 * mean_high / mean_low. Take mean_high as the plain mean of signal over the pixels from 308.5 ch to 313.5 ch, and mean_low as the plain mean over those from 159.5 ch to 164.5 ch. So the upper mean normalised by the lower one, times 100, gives 104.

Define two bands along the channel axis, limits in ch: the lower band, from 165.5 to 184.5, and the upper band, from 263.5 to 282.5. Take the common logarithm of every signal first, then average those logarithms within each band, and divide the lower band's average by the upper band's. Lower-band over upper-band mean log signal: 0.99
